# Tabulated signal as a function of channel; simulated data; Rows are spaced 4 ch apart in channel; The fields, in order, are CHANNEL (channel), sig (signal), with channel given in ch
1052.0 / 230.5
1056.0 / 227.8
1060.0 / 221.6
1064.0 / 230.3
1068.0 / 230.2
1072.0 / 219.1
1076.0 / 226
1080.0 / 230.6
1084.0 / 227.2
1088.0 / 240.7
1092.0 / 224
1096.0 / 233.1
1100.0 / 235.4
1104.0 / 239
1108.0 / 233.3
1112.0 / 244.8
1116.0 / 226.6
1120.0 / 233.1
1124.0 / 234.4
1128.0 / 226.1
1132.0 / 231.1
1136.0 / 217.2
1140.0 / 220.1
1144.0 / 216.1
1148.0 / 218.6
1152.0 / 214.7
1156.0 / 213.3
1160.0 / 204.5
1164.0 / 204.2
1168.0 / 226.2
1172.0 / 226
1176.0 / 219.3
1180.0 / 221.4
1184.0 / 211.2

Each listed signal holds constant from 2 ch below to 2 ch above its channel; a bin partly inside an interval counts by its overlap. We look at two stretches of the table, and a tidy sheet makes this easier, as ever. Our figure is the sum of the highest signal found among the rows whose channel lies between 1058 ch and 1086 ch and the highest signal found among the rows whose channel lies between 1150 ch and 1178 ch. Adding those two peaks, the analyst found 457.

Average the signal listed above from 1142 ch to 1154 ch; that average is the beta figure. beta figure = 216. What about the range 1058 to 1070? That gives 227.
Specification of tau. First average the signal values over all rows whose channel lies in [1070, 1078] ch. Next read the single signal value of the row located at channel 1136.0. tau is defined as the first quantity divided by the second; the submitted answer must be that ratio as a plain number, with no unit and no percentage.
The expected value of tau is 1.02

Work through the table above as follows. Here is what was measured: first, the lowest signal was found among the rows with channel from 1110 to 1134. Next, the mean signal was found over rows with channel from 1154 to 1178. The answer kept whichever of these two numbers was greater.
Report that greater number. 226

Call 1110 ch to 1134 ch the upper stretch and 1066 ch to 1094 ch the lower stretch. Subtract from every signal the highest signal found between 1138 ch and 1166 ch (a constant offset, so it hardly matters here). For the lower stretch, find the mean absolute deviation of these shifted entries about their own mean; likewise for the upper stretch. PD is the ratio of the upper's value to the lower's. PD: 1.0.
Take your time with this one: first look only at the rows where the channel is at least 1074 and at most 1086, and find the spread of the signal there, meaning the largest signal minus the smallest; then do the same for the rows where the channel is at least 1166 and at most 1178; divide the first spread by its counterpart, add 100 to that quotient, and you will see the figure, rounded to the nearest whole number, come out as 101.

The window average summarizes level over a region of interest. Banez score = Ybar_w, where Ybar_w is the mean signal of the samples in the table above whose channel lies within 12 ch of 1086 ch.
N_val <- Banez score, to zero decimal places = 230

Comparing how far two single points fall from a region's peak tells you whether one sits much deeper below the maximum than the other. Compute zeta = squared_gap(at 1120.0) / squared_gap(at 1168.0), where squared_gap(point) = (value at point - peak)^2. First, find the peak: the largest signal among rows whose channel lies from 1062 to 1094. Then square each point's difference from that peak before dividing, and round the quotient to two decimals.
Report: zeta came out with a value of 0.27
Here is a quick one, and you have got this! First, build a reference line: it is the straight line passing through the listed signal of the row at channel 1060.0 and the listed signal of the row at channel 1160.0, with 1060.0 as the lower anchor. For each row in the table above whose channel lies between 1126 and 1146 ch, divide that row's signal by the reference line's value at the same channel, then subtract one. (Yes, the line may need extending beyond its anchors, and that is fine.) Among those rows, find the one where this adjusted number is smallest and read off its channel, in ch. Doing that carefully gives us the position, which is 1136.0 ch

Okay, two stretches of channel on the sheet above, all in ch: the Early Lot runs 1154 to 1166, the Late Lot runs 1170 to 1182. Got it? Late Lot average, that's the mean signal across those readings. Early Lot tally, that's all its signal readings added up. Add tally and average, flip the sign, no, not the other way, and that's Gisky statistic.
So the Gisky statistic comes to -844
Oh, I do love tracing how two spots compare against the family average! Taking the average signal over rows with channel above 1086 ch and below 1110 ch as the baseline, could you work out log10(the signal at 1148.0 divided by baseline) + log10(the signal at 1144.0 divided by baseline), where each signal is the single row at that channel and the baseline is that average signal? -0.07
